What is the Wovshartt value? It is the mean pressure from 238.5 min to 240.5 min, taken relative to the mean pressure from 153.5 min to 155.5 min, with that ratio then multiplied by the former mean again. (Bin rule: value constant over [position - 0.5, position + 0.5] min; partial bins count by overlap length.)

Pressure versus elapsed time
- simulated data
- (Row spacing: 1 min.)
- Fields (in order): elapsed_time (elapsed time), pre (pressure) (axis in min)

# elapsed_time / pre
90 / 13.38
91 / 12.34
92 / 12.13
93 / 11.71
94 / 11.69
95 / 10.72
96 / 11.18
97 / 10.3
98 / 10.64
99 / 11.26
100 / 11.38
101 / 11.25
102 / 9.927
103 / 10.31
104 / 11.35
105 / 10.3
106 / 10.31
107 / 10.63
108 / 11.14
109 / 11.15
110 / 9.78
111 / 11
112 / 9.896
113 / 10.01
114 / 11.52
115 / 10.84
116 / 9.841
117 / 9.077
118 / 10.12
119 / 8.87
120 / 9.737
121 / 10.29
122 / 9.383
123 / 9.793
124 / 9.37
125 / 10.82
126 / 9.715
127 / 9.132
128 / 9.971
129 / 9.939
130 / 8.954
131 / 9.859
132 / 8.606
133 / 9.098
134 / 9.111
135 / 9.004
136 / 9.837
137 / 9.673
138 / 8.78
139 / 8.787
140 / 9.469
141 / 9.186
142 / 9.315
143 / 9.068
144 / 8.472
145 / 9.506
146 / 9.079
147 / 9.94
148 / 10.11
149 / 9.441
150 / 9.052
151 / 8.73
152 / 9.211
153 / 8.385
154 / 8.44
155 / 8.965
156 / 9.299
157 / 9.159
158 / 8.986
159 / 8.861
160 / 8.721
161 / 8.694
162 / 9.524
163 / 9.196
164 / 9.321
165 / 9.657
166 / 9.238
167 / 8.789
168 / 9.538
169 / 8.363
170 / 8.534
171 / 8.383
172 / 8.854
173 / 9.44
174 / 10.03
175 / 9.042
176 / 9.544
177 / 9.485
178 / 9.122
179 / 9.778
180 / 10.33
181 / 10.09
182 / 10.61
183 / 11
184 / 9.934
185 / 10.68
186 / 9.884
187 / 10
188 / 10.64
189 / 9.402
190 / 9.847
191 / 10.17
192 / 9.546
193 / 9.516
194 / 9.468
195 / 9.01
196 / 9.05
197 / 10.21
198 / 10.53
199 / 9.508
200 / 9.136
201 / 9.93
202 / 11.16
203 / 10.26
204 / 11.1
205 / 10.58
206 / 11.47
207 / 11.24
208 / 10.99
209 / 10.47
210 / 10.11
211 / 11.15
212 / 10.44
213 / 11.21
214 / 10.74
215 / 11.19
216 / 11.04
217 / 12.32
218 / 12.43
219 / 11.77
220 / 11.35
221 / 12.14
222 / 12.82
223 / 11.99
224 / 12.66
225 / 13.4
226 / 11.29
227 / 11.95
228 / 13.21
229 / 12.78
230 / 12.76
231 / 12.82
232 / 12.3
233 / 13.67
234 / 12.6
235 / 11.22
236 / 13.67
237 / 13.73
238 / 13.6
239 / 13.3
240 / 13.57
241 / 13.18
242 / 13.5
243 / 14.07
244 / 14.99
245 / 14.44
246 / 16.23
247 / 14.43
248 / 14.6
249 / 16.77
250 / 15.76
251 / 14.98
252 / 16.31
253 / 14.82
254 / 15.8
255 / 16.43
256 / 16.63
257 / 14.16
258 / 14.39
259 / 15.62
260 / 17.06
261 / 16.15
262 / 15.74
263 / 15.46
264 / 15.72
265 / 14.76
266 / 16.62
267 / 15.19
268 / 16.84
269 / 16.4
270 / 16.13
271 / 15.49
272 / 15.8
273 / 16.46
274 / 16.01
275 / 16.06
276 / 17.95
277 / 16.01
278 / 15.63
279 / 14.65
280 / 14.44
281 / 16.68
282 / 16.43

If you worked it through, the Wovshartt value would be 21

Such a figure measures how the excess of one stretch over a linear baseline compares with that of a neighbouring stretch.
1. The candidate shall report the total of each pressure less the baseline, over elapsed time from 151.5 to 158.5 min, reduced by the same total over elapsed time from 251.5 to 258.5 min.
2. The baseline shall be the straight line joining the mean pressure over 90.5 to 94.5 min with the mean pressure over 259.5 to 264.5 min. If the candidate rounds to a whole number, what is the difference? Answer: -29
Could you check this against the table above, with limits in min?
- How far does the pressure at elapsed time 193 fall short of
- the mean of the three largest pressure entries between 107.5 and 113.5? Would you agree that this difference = 1.6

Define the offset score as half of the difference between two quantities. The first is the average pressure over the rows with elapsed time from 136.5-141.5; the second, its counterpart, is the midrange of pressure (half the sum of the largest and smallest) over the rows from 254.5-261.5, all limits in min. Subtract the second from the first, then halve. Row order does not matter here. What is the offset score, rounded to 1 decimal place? -3.2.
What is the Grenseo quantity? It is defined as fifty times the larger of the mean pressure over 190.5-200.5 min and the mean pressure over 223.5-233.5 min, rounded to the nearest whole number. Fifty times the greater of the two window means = 634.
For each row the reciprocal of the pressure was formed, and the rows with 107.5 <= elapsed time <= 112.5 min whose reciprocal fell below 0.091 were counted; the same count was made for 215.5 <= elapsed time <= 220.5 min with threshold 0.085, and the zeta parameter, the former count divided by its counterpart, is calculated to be 1.0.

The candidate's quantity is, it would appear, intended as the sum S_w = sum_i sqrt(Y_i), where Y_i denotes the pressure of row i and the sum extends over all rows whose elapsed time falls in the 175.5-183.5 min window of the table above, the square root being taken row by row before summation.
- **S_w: 25.3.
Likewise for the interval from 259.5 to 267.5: 31.8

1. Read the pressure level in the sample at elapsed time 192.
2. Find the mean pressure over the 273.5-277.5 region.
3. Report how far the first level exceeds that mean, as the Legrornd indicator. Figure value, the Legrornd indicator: -7.0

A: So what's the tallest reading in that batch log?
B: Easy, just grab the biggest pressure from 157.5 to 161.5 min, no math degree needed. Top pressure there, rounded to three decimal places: 8.986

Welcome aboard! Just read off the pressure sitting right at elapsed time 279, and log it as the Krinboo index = 14.65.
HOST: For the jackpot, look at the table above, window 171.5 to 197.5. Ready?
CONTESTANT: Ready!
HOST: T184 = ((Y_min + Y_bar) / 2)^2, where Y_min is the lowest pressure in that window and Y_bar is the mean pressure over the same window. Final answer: 87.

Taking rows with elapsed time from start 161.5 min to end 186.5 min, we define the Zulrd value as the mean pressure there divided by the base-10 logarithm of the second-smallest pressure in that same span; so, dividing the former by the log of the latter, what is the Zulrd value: 10.3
